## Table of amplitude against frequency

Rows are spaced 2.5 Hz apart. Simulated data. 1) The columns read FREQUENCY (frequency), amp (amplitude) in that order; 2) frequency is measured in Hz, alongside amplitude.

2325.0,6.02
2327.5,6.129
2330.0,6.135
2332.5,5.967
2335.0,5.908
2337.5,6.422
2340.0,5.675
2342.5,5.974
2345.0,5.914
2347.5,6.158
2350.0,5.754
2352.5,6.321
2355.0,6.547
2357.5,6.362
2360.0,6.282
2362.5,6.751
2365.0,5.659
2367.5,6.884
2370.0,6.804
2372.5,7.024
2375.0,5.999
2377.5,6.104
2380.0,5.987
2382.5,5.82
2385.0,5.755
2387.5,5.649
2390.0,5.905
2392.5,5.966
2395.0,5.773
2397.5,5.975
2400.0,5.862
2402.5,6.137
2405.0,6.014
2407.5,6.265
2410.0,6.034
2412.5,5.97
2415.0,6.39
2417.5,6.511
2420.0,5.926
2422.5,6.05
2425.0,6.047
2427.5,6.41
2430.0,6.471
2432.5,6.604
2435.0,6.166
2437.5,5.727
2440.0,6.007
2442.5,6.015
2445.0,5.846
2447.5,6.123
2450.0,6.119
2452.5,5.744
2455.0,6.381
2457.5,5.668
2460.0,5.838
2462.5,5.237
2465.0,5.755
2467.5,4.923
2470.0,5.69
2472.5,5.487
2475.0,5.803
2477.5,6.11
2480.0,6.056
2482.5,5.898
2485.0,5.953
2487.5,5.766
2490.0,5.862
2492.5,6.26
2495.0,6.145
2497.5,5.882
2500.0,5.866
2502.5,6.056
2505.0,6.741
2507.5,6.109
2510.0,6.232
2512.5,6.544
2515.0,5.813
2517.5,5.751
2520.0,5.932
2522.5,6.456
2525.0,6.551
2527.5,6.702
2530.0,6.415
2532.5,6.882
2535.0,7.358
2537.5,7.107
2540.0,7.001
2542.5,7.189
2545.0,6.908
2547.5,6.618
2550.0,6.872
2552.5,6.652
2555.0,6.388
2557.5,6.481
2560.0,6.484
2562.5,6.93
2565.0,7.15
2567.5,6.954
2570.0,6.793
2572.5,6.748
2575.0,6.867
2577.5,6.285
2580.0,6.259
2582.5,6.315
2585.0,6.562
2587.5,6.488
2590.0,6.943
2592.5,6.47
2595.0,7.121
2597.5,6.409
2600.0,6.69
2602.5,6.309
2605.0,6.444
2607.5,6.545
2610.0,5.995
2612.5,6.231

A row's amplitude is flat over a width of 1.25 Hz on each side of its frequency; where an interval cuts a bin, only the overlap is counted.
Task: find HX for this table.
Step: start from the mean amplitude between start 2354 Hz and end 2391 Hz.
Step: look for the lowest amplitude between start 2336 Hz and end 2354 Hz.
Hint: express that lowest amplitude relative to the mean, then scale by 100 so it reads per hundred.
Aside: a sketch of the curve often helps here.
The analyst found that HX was 91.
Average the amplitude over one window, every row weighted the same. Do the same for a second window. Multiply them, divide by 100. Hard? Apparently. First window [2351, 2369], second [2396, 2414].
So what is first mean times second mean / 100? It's 0.39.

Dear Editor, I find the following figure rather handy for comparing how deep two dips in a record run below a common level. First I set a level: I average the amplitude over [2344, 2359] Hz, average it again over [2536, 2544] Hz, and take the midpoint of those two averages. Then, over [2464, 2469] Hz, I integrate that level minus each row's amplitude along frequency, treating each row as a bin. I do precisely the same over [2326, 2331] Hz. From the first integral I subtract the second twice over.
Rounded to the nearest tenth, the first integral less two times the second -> 1.4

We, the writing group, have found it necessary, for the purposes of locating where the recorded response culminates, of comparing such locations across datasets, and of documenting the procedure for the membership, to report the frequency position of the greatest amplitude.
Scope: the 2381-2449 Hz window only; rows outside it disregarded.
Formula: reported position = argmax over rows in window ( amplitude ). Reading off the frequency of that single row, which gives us 2432.5 Hz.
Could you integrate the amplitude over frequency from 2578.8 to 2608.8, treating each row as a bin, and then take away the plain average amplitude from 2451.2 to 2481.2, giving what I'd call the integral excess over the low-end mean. 191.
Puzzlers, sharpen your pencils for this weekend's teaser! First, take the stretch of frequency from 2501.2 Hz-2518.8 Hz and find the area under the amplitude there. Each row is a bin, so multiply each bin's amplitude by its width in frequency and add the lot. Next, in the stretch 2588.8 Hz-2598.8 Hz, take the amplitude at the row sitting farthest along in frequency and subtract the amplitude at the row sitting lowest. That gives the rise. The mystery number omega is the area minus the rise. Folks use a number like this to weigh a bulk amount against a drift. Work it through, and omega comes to 109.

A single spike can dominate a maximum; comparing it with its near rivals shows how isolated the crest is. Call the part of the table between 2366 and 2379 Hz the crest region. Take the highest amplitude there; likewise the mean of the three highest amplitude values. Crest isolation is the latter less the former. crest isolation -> -0.120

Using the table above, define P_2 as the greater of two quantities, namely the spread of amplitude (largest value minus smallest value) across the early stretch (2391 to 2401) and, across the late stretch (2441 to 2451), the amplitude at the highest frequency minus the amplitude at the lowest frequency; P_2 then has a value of 0.20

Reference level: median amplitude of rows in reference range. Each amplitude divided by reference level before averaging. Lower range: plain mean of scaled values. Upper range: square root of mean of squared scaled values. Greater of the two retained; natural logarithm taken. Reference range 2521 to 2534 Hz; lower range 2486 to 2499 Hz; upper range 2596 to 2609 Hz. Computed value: -0.011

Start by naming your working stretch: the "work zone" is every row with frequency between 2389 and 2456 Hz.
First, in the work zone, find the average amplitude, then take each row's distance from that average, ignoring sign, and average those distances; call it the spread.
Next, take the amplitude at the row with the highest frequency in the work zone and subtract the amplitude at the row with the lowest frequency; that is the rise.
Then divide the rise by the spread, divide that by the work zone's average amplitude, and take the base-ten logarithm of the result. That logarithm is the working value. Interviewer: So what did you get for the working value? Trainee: -0.39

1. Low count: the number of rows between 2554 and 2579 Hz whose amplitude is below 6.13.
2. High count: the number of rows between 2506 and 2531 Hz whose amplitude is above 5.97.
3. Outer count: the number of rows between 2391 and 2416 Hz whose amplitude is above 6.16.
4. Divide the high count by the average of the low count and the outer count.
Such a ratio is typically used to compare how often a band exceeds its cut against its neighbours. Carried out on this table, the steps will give 7.0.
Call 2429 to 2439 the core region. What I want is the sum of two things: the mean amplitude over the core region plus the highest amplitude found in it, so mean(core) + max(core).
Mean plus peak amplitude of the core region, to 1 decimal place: 12.8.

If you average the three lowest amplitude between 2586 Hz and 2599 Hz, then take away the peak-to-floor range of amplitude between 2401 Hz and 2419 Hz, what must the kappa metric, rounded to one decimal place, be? 5.9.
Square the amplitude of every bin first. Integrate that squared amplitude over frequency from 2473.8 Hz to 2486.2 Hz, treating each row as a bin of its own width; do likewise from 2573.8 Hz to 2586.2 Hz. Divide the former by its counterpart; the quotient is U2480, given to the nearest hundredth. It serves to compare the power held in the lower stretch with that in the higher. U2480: 0.85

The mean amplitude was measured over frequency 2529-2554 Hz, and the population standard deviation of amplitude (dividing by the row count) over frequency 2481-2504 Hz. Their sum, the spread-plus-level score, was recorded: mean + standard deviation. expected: 7.05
